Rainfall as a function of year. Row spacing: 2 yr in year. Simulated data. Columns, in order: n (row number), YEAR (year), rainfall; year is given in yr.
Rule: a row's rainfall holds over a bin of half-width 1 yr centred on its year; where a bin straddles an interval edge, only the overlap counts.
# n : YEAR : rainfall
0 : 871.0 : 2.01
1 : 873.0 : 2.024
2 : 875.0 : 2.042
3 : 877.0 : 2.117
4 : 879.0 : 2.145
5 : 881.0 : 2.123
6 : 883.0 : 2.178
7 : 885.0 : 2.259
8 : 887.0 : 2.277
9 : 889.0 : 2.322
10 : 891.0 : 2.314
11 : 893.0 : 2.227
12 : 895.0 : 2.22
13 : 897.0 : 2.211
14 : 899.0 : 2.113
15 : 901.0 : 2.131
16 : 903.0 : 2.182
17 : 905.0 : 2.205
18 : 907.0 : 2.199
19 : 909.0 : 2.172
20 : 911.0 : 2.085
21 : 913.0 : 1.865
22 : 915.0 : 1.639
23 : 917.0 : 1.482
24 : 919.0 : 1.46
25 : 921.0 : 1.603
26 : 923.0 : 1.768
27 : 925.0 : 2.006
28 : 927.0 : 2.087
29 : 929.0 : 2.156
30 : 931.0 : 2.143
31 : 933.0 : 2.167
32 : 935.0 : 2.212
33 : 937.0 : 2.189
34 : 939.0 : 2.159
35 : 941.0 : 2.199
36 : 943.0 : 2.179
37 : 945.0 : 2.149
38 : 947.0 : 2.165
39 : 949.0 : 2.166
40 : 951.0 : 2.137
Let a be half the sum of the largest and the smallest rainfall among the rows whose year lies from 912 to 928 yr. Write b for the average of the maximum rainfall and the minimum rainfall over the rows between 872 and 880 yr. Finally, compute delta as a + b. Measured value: 3.86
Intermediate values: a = 1.77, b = 2.1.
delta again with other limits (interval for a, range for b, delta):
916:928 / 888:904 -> 3.99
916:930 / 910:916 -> 3.67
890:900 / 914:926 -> 3.95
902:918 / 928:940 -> 4.02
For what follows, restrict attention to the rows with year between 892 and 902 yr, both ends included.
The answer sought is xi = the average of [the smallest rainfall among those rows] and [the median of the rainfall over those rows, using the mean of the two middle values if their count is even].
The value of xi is 2.16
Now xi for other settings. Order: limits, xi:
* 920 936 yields 1.86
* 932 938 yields 2.18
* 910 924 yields 1.55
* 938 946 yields 2.16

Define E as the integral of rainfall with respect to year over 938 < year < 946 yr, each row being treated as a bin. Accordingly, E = 17.37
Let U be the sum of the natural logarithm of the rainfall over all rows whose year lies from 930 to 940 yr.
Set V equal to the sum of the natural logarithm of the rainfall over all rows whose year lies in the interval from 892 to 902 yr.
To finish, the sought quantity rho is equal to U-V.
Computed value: 0.0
